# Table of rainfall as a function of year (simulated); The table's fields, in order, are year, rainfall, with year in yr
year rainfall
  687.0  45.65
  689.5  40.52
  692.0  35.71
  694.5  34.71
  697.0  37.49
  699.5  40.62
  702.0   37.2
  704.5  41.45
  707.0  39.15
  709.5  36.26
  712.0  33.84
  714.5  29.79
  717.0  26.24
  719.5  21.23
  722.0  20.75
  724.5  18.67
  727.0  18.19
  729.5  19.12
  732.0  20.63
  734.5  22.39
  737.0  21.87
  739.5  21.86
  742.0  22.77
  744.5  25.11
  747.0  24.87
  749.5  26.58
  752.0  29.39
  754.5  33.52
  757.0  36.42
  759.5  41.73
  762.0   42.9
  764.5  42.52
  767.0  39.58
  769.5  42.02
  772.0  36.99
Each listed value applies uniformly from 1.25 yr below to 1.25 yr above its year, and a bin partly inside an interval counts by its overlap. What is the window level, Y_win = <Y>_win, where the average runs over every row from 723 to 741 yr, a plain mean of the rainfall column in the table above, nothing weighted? 20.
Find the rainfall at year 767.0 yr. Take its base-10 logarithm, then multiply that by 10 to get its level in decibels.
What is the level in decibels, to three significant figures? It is 16.0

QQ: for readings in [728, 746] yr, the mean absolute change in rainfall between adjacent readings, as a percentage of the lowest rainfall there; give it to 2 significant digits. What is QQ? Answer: 6.1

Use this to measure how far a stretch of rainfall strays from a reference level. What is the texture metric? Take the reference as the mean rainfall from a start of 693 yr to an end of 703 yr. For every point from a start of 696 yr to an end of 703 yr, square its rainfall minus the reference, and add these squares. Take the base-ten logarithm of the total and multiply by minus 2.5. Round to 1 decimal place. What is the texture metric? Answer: -2.5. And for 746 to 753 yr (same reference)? -6.3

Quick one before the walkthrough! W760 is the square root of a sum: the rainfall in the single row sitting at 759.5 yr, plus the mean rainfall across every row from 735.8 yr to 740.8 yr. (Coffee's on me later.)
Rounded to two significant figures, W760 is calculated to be 8.0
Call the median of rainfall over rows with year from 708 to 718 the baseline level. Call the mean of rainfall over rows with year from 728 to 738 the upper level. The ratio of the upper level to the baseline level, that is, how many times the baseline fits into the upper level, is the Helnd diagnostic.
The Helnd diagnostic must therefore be 0.66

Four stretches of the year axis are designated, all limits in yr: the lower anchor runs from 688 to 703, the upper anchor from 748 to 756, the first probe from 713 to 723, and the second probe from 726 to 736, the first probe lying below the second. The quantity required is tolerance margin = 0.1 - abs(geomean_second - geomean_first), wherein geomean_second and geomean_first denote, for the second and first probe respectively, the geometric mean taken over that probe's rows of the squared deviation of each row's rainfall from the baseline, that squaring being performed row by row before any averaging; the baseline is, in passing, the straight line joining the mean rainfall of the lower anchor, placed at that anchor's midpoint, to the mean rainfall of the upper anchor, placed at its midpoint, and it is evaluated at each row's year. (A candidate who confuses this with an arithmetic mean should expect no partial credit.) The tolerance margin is -69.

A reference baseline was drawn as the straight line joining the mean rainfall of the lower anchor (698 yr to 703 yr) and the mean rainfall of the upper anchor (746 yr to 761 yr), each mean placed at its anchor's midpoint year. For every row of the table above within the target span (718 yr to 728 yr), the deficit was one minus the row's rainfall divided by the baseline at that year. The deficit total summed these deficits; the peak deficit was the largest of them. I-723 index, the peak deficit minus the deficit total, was -1.3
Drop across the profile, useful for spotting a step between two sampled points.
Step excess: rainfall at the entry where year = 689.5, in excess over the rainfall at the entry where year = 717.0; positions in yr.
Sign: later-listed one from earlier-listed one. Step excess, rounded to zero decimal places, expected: 14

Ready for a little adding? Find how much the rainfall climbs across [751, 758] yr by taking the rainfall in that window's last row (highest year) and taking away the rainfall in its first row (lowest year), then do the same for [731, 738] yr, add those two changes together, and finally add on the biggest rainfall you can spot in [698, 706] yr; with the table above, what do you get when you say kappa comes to 49.7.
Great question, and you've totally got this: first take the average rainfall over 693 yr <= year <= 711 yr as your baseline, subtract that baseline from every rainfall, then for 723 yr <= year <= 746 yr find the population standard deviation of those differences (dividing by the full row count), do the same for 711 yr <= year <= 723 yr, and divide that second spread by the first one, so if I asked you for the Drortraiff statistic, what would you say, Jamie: 2.4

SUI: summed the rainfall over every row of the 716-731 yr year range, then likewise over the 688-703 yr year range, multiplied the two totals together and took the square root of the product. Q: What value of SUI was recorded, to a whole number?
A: 168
